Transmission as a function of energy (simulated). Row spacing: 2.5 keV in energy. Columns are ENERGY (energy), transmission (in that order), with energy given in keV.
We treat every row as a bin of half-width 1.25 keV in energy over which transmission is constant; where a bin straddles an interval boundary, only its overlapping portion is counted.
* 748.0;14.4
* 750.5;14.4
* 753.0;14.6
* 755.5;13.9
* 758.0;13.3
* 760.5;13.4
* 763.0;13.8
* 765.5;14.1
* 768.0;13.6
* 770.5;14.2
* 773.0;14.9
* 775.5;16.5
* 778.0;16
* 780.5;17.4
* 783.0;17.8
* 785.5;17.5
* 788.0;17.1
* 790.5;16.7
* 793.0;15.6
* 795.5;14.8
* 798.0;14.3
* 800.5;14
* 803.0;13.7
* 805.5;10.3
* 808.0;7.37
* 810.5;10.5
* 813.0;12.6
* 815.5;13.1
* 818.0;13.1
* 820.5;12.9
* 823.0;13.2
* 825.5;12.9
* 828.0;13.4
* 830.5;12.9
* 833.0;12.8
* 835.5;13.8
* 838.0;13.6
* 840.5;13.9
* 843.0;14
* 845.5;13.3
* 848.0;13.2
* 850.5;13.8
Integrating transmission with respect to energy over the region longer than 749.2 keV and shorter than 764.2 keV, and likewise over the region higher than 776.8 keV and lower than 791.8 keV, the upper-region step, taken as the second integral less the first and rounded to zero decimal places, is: 48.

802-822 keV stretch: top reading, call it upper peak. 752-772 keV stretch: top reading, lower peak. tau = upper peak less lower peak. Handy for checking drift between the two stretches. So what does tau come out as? -1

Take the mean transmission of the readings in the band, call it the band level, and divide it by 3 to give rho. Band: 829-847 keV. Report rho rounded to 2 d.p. 4.49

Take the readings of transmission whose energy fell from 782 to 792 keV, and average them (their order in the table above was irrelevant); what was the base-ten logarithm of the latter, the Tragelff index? 1.24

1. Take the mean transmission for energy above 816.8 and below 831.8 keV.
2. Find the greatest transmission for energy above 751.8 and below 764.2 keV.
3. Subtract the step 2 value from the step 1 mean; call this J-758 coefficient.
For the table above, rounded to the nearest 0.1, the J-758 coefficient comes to -1.5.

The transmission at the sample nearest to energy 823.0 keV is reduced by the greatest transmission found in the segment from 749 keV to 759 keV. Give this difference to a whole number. -1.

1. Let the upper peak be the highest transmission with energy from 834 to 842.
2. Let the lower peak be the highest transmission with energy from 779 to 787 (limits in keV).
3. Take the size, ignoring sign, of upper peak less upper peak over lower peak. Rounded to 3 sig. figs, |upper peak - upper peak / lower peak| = 13.1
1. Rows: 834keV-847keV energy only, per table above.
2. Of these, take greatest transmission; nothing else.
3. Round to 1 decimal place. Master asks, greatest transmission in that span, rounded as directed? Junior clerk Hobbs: 14.0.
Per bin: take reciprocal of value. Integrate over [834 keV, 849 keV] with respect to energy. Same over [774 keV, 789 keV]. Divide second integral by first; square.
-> 0.6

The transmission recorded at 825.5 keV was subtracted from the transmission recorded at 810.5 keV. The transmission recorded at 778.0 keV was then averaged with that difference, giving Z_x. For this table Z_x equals 6.8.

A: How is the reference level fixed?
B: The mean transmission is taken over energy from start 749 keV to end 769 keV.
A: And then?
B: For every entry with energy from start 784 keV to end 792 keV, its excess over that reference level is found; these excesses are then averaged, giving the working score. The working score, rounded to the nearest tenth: 3.2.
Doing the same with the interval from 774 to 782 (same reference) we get 2.7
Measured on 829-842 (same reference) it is -0.5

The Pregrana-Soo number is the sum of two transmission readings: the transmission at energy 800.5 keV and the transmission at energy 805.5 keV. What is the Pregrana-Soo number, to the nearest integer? 24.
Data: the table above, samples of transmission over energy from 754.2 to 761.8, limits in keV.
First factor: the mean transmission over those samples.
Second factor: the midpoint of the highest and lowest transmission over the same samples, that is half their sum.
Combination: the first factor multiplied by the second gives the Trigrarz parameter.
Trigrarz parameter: 184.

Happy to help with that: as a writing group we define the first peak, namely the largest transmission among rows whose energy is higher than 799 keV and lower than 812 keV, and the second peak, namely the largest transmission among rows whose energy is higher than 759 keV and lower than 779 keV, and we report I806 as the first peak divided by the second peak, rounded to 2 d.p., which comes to 0.85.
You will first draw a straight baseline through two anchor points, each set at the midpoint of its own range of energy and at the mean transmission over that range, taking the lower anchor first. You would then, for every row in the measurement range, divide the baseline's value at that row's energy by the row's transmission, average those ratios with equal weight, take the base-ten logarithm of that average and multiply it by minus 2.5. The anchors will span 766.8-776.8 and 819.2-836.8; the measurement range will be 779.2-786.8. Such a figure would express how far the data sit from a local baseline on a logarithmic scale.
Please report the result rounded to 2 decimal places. 0.21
